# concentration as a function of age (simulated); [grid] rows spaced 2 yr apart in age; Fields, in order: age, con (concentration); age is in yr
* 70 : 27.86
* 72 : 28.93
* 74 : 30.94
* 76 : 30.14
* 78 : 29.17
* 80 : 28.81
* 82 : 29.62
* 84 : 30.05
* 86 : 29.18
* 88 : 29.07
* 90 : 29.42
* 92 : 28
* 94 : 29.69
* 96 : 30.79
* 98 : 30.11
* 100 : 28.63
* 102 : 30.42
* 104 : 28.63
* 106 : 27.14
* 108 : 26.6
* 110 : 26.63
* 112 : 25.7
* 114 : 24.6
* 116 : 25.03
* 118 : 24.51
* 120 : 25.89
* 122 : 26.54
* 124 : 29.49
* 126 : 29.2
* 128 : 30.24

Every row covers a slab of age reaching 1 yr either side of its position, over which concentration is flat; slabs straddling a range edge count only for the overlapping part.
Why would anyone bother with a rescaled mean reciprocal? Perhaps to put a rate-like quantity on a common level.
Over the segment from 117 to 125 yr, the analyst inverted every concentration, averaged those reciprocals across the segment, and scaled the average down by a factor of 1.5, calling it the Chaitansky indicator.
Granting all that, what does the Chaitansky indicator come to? 0.0252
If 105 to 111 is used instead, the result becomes 0.0249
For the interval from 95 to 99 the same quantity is 0.0219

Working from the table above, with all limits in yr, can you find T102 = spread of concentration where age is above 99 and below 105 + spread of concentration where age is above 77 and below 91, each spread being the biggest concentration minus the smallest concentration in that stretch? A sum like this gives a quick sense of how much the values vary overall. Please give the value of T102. 3.0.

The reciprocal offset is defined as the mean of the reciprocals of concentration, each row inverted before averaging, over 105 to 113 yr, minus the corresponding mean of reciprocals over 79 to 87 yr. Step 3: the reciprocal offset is 0.0037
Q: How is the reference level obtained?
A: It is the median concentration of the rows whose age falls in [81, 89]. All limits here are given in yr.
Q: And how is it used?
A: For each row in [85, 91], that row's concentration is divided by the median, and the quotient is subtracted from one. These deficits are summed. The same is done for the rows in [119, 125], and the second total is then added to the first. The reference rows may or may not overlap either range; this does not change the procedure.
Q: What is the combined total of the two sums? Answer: 0.23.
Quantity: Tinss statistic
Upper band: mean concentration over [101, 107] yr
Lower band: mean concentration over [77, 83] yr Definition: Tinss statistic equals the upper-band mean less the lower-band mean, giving -0.47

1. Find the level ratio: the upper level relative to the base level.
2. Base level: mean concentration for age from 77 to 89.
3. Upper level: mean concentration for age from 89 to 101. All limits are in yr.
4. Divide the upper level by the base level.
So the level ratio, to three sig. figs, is 1.00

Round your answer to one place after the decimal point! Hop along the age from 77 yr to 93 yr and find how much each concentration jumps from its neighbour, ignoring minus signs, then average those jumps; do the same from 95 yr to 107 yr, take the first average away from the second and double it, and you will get 1.6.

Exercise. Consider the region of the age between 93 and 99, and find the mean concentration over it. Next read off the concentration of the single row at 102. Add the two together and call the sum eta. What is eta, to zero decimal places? 61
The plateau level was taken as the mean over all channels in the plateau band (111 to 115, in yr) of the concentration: 25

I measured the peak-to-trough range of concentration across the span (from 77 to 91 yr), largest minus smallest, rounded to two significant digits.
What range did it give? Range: 1.2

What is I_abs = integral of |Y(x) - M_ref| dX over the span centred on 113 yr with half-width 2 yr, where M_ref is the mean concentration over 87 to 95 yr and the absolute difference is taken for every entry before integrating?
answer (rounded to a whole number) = 16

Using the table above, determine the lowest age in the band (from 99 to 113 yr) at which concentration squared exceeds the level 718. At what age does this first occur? 100 yr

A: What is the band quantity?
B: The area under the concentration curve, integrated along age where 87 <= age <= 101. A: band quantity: 411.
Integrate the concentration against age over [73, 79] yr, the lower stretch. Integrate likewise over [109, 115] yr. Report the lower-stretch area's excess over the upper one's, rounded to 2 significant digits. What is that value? 27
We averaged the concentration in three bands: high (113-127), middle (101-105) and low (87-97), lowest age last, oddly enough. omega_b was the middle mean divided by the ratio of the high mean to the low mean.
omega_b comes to 32.8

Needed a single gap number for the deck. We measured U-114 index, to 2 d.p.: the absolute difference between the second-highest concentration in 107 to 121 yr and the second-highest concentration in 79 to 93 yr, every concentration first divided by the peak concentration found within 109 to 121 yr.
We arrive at 0.11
